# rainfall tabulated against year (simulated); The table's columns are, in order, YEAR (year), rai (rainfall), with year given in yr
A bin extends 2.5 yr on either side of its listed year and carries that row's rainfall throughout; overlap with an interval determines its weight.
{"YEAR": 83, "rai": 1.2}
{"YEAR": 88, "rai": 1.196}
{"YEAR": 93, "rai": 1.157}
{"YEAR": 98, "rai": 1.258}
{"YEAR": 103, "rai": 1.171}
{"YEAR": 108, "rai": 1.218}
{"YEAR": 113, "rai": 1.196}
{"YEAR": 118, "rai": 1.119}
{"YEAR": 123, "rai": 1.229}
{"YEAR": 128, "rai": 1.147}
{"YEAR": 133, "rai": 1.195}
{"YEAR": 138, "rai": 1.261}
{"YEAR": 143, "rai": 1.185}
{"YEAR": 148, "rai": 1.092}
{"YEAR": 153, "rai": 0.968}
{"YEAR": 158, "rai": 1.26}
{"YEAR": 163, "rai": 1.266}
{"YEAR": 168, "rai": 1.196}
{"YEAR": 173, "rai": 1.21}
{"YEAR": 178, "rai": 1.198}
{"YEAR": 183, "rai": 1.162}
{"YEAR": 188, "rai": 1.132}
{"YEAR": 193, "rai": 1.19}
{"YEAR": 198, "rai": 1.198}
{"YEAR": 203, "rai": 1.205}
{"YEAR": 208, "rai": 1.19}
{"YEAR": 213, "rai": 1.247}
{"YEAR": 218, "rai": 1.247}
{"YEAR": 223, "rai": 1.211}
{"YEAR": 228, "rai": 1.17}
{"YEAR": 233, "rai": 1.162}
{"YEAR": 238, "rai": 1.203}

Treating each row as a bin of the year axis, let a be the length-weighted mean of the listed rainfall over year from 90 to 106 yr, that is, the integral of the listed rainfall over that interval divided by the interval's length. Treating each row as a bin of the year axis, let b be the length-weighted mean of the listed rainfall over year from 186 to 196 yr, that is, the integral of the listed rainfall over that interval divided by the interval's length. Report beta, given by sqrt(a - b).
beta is 0.18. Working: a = 1.20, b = 1.16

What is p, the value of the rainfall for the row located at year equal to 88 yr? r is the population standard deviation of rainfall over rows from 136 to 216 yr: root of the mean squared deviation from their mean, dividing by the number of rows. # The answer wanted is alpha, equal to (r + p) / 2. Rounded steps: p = 1.196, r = 0.0718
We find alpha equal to 0.63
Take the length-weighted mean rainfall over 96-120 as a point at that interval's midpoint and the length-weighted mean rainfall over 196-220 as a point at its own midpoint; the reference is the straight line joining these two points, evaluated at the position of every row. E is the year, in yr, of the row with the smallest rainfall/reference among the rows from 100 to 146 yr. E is 118 yr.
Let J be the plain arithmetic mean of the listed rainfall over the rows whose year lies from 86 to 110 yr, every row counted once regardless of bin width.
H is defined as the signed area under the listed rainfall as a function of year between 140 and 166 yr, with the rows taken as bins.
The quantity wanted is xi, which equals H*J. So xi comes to 36.1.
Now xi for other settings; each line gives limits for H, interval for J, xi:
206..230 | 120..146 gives 35.1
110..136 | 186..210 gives 36.3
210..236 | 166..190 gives 37.0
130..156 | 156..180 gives 36.4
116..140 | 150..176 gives 33.7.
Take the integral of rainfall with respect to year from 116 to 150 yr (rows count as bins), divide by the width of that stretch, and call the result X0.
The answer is 1.18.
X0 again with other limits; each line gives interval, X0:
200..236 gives 1.20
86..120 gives 1.19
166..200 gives 1.18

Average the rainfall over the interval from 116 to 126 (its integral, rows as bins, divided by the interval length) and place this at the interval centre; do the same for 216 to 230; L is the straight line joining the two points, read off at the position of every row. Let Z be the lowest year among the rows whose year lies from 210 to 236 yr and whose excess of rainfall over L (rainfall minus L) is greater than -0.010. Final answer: 213 yr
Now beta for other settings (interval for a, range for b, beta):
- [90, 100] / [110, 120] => 0.20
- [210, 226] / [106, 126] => 0.21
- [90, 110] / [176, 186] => 0.15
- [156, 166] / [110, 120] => 0.31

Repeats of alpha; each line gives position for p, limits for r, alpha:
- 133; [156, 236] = 0.62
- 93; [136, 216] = 0.61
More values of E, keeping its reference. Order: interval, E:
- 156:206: 188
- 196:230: 228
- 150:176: 153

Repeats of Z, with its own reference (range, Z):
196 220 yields 198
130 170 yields 133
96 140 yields 98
